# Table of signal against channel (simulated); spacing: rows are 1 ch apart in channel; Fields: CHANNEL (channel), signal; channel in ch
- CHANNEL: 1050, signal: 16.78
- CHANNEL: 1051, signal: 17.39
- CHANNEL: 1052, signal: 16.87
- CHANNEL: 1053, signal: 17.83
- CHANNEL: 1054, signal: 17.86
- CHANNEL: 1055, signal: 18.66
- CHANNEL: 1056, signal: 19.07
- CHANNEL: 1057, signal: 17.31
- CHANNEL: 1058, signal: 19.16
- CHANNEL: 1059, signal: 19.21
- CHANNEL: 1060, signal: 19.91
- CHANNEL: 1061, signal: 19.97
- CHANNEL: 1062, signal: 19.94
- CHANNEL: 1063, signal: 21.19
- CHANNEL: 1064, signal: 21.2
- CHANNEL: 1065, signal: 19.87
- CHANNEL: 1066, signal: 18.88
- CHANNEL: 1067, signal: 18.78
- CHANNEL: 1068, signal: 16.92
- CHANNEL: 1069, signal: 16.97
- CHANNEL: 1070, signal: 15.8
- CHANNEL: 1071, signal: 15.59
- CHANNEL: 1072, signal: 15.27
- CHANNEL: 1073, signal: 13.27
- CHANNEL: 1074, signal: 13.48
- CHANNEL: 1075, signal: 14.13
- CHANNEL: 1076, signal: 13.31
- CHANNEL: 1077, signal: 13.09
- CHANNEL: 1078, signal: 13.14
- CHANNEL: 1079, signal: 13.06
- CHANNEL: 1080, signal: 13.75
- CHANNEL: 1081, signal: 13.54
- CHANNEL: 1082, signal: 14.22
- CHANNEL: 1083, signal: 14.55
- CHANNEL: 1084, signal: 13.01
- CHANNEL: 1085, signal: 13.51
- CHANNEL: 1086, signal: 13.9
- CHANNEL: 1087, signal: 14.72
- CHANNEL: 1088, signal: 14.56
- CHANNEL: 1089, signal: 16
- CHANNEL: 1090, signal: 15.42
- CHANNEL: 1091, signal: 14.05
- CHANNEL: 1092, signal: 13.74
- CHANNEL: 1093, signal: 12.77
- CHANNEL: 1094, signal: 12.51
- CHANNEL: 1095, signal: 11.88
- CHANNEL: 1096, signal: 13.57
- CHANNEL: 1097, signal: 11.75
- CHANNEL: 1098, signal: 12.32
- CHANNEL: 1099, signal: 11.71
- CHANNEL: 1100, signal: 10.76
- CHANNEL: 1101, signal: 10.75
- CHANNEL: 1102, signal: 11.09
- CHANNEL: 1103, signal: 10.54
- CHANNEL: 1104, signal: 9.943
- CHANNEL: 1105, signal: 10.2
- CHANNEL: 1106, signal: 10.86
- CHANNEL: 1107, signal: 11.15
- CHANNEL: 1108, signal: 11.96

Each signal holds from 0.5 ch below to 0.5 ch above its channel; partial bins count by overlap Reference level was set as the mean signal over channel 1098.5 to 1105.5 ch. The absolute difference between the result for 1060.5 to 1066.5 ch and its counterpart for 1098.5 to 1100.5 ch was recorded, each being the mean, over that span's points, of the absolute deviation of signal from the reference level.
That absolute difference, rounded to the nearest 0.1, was 8.9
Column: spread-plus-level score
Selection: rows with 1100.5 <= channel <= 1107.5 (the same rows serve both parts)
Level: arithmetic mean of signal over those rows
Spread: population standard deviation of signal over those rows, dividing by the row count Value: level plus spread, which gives 11.1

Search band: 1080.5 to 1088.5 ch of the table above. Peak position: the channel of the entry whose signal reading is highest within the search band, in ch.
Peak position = 1087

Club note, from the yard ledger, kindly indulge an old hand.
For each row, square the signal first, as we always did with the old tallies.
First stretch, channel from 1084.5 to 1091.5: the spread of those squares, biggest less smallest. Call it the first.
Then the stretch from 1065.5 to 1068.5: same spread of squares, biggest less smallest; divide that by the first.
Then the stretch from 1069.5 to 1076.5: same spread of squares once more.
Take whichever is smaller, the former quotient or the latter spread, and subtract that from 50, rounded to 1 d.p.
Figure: 49.0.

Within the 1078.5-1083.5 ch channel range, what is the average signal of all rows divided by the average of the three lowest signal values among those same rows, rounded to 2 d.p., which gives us 1.03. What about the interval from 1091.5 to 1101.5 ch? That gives 1.10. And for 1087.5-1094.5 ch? 1.09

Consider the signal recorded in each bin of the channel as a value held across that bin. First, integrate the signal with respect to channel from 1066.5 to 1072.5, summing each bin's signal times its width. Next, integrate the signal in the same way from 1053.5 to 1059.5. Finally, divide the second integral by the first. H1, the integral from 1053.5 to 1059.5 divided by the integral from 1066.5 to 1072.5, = 1.12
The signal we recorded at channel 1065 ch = 19.87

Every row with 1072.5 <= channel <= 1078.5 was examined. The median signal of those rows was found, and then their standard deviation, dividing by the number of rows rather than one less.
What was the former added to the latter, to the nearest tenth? 13.6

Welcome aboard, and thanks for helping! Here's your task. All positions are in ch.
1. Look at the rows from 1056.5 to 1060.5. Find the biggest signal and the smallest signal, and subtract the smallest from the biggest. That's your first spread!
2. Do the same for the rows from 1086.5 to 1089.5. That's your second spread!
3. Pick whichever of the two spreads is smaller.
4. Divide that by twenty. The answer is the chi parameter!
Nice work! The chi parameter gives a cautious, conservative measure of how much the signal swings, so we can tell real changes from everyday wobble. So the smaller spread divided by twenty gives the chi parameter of 0.072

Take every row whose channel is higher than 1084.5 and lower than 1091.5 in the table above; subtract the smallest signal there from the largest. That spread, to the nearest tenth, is 2.5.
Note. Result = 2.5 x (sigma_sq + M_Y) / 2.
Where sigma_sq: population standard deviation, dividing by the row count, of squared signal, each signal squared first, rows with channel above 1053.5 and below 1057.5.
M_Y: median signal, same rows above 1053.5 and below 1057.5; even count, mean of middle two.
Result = 54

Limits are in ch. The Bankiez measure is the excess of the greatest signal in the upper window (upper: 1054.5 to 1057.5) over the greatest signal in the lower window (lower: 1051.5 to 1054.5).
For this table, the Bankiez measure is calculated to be 1.2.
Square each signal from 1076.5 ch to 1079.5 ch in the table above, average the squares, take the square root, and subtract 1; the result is 12.1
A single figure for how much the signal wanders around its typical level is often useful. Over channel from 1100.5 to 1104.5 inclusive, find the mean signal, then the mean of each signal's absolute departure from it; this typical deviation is 0.34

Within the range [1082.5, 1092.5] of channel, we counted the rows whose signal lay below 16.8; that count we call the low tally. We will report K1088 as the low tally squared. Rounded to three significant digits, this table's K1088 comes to 100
